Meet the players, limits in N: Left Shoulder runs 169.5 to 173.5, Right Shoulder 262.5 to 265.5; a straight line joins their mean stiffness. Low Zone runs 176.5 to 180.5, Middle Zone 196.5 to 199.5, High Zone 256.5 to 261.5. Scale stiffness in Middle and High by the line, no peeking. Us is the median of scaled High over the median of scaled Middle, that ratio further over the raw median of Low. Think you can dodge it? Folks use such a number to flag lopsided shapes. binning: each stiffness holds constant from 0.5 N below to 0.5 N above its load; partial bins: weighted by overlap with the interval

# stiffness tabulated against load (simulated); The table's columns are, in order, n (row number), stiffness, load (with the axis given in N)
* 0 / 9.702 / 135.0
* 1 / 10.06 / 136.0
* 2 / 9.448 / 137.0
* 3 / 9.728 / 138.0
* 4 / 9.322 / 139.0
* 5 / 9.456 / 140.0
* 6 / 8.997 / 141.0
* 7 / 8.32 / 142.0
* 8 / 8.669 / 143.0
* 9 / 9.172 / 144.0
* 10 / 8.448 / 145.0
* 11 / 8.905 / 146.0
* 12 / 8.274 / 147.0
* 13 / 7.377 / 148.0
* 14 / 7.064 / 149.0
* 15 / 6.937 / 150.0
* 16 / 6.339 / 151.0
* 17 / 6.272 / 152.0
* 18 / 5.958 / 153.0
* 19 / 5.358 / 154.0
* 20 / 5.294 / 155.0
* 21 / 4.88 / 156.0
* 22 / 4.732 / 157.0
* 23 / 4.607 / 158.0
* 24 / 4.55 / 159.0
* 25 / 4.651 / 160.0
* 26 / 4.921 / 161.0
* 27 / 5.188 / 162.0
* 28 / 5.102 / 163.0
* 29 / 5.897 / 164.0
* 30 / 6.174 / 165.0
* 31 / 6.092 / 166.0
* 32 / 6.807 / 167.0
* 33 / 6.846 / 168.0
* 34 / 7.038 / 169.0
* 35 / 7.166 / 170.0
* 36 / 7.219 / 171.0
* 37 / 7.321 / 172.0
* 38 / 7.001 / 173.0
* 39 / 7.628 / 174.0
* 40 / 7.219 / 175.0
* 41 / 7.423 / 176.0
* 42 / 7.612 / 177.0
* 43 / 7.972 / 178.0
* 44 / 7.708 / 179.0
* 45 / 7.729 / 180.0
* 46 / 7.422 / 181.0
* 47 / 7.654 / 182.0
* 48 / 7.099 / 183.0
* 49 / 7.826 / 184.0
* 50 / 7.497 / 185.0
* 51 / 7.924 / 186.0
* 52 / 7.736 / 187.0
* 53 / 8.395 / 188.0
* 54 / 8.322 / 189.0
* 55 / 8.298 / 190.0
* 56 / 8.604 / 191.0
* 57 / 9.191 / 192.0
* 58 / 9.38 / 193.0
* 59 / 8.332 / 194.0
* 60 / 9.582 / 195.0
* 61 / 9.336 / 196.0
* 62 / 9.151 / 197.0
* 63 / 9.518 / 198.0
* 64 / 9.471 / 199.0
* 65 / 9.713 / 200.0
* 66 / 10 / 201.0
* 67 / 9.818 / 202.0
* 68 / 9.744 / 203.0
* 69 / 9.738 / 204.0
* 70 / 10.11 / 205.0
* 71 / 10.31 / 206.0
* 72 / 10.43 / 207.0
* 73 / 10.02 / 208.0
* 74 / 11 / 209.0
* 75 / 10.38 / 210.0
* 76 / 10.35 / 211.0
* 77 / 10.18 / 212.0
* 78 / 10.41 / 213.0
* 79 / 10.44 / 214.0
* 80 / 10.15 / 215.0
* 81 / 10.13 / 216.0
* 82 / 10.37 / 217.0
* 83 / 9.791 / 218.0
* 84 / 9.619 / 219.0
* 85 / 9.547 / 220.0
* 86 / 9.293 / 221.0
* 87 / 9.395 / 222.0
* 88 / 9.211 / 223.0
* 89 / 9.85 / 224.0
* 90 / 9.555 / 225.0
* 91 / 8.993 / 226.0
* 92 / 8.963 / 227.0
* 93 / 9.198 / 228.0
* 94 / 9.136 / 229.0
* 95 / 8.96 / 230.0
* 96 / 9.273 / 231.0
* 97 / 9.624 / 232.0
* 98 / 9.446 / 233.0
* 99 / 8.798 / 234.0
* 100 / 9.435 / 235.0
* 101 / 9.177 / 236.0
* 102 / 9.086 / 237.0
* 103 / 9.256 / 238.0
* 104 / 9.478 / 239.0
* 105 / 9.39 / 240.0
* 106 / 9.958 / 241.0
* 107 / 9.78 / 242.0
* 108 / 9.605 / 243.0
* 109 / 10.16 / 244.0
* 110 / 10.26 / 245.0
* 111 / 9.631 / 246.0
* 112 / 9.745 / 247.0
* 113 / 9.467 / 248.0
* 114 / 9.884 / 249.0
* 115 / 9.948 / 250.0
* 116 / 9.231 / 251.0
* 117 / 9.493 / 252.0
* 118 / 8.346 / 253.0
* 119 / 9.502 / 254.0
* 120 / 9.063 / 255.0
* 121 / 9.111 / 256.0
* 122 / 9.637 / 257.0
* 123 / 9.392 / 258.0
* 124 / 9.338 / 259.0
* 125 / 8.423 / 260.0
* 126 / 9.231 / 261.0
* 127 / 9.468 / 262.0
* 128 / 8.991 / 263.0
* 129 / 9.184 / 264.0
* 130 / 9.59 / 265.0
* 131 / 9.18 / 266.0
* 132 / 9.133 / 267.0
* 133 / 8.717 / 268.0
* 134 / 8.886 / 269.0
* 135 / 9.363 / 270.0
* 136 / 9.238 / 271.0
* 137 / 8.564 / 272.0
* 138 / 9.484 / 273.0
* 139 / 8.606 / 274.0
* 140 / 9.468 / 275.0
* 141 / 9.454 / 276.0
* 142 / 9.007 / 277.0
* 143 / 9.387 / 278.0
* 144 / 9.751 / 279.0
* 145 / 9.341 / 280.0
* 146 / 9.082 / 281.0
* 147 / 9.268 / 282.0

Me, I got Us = 0.109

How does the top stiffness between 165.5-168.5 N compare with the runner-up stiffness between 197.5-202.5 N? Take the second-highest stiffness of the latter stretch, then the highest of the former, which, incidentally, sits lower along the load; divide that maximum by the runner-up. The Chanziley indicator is 0.70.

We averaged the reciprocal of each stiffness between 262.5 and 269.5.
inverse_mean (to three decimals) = 0.110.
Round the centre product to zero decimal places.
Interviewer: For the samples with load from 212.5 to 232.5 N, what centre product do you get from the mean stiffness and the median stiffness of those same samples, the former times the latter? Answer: 92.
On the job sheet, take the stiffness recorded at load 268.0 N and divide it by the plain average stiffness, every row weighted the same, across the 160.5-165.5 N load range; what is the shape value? 1.598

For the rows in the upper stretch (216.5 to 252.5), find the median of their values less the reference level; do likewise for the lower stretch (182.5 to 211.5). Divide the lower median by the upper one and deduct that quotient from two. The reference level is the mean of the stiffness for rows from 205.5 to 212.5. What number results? 1.0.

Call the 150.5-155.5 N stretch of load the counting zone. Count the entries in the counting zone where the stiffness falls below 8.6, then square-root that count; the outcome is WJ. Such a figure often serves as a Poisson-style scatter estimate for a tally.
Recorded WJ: 2.2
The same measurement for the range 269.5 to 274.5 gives 1.0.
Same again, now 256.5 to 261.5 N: 1.0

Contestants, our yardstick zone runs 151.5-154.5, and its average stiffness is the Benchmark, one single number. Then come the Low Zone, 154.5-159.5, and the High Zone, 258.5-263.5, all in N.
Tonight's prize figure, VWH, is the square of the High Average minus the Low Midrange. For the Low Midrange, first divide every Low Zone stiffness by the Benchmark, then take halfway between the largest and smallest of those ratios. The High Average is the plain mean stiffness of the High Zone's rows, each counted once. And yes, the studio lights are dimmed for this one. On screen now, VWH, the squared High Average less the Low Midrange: 81.8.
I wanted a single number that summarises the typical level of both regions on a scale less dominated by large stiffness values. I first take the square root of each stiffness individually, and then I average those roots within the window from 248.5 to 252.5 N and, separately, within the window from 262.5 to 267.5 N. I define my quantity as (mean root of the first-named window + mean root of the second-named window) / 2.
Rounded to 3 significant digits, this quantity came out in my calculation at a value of 3.07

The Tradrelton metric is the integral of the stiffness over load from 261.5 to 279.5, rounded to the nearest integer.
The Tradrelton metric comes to 165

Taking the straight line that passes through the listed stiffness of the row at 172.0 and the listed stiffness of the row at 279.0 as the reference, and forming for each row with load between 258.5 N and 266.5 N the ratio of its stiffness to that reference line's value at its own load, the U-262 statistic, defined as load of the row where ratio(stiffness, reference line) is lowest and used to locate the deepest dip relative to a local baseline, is 260.0 N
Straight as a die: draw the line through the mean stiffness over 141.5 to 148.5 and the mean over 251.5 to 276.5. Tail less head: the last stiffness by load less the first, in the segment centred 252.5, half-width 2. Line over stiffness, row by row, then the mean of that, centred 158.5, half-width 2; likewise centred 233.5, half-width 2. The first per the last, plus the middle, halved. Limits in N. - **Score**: 1.1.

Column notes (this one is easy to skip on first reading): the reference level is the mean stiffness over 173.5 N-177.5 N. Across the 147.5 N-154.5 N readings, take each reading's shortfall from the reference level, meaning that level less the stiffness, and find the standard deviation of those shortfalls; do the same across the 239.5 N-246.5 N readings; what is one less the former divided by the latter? -1.2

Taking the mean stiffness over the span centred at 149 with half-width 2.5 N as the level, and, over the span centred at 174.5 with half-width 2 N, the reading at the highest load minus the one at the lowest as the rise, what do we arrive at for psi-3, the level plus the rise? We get 8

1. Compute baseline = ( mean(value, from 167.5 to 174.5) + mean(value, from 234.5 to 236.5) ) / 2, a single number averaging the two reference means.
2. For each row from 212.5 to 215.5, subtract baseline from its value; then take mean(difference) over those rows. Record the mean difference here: 2.1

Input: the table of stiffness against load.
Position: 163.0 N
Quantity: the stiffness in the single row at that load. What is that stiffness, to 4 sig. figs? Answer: 5.102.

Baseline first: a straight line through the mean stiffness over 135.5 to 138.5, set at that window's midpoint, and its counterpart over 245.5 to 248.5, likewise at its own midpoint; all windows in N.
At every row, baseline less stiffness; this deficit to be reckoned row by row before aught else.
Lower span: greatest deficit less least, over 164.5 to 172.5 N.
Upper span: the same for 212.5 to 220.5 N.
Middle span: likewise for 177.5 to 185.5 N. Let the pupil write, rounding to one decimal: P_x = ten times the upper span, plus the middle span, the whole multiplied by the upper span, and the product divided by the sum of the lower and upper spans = 4.1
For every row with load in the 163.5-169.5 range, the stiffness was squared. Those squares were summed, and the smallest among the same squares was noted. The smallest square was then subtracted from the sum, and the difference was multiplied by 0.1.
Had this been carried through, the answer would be 22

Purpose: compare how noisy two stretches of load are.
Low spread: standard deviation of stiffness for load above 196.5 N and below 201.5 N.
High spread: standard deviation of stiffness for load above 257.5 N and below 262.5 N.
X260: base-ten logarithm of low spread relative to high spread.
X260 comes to -0.13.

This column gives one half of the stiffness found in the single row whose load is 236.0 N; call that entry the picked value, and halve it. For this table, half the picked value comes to 4.6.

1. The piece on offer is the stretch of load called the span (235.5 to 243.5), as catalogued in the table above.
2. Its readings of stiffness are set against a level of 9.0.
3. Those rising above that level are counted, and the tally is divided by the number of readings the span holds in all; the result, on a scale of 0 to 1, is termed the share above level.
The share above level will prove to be 1.00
